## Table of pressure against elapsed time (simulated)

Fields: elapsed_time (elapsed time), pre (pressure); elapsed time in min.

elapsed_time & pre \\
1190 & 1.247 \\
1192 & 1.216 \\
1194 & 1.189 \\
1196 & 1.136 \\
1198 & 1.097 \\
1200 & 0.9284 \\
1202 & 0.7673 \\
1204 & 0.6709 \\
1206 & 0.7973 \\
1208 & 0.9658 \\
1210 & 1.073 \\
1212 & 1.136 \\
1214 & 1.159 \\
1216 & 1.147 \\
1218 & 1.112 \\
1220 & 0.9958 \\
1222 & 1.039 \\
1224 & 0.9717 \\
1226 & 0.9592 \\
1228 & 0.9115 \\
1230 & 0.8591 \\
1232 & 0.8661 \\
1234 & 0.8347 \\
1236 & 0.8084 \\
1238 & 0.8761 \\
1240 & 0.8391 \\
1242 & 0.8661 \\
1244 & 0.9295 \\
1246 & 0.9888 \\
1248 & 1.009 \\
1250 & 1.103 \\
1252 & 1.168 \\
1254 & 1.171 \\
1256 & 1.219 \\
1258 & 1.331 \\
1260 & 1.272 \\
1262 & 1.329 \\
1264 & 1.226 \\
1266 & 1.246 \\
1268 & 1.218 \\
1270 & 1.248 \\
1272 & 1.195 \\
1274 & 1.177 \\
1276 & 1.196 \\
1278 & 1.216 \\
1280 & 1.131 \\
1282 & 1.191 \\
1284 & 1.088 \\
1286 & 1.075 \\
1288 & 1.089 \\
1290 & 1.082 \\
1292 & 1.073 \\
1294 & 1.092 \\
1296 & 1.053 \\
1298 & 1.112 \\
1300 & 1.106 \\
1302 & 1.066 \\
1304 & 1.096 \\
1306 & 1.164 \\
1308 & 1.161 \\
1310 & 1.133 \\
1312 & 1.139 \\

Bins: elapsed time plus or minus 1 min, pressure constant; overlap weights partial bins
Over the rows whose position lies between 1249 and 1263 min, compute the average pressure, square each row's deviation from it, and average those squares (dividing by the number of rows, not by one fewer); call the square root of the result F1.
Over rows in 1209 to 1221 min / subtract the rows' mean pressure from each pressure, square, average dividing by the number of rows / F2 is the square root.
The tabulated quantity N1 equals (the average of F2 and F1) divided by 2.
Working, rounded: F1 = 0.080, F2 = 0.06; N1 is 0.034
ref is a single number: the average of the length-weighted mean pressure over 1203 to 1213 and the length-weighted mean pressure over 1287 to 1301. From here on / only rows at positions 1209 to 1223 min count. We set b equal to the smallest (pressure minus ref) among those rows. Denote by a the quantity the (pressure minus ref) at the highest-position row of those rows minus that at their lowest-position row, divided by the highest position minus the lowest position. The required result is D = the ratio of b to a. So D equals 4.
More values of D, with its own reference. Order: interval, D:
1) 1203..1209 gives -5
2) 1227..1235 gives 14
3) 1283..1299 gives 26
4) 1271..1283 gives -308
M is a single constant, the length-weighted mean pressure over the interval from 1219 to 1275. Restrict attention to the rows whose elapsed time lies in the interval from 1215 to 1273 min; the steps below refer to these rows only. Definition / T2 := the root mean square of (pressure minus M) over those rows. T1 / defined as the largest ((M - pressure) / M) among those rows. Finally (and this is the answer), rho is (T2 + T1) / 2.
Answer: 0.20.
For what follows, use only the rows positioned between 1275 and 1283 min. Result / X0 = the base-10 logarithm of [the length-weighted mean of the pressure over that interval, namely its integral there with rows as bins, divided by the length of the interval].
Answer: 0.07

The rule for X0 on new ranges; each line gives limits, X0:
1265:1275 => 0.09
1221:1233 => -0.03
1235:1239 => -0.07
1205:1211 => -0.02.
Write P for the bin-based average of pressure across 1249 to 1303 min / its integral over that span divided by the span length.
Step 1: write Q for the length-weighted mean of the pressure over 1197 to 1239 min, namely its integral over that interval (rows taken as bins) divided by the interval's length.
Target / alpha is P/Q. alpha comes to 1.23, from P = 1.17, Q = 0.95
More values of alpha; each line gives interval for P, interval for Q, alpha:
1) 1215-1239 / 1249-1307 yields 0.82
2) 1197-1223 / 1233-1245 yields 1.15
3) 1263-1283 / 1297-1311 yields 1.08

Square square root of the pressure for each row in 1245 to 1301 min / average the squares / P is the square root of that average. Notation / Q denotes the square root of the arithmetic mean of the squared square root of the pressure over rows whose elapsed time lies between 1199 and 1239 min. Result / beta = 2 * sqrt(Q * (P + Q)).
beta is 2.82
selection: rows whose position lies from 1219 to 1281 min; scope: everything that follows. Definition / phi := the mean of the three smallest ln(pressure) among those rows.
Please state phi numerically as -0.19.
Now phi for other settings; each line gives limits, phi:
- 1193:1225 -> -0.30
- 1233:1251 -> -0.19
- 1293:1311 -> 0.07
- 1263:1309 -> 0.06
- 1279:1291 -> 0.08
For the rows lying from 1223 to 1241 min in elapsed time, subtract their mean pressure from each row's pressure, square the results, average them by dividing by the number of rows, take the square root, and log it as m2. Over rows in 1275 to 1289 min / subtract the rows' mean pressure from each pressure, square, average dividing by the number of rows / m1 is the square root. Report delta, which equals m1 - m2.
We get 0.00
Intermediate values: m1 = 0.055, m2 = 0.05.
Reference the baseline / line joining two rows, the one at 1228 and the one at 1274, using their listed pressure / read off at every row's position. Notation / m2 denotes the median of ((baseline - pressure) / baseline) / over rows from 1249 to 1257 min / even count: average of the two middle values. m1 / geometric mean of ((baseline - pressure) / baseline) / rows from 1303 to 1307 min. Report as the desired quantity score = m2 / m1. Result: -0.7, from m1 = 0.165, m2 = -0.11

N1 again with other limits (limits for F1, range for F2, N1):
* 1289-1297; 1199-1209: 0.031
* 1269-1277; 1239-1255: 0.037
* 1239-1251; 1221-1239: 0.040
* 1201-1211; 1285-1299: 0.040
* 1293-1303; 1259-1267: 0.015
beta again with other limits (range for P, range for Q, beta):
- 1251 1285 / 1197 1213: 2.82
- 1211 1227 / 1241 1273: 3.01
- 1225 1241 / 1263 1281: 2.99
